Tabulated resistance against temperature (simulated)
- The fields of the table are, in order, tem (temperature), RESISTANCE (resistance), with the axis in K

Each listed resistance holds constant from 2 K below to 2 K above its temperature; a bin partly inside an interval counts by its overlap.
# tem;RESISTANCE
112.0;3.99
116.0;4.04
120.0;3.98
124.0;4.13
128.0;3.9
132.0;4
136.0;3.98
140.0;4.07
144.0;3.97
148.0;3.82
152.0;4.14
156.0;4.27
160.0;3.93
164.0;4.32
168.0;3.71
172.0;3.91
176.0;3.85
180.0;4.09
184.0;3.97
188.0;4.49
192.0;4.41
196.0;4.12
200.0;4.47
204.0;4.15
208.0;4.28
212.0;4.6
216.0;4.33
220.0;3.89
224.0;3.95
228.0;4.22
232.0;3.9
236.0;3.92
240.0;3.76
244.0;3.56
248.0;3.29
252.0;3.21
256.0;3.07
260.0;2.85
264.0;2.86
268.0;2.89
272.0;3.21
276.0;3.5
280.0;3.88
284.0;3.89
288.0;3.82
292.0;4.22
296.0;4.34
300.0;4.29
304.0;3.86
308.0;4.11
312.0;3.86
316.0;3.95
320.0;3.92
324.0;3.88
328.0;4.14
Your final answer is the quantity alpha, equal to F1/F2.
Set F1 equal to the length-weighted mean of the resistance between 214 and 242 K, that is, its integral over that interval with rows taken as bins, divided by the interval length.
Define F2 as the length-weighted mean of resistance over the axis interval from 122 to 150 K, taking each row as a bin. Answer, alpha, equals 1.00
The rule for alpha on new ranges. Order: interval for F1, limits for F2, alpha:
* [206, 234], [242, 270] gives 1.34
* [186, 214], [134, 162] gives 1.08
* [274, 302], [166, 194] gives 0.98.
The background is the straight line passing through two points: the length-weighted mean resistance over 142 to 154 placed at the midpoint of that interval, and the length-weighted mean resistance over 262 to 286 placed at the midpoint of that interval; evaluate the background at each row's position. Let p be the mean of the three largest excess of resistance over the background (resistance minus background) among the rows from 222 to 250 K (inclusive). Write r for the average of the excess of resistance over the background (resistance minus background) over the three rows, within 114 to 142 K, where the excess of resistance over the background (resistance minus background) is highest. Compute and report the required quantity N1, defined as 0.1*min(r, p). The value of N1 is 0.001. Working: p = 0.44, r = 0.0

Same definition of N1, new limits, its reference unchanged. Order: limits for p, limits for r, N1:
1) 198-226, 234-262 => 0.021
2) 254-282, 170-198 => 0.017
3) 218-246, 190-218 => 0.044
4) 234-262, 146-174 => 0.021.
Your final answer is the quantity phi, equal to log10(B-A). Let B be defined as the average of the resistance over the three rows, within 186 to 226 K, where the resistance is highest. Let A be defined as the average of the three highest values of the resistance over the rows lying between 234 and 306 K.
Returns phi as -0.63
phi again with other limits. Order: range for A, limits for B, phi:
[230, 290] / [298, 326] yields -0.67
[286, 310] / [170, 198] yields -1.25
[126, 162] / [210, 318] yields -0.58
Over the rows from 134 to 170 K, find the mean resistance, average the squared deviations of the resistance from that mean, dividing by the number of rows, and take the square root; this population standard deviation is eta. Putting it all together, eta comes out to 0.19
